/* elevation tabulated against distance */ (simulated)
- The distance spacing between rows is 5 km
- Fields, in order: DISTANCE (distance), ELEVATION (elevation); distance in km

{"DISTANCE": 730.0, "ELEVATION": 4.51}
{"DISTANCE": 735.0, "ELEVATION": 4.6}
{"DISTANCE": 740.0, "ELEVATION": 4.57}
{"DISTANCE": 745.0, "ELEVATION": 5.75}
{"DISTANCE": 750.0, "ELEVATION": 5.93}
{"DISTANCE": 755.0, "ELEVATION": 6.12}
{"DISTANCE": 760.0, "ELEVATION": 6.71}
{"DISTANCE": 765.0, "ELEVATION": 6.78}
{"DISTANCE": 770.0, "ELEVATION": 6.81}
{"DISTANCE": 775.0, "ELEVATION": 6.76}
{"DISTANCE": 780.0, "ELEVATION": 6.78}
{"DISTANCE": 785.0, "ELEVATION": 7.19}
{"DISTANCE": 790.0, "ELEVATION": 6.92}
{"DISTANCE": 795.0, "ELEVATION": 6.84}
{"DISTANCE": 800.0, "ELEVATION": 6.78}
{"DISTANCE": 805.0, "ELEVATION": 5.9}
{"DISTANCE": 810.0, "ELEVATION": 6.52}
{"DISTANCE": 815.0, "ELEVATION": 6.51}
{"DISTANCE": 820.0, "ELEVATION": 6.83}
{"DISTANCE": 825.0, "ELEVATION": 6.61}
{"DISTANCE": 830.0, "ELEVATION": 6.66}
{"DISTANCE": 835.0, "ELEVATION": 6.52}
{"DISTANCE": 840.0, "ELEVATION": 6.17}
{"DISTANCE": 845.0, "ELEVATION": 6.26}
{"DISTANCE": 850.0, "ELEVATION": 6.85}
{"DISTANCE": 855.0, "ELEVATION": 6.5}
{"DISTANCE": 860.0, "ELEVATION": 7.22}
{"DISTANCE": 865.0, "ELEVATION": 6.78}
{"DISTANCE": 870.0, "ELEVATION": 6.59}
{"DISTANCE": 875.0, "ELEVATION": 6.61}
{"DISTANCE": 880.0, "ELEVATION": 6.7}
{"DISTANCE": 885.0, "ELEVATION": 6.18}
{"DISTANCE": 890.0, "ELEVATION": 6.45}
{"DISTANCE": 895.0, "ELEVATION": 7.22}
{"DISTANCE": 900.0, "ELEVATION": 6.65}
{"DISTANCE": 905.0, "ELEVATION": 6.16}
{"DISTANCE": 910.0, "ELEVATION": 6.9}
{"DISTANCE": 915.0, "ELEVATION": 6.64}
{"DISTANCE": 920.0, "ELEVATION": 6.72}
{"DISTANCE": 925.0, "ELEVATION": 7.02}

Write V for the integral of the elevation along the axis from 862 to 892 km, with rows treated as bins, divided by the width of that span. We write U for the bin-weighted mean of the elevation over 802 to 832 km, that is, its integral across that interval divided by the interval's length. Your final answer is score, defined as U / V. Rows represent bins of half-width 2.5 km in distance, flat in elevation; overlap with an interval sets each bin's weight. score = 0.99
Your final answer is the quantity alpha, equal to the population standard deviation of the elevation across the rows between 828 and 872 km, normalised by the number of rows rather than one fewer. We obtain 0.30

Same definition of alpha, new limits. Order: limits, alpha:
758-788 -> 0.16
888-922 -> 0.31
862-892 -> 0.19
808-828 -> 0.13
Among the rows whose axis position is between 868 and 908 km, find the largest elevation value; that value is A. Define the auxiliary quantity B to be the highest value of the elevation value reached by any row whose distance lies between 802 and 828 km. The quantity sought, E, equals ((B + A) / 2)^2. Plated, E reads 49.4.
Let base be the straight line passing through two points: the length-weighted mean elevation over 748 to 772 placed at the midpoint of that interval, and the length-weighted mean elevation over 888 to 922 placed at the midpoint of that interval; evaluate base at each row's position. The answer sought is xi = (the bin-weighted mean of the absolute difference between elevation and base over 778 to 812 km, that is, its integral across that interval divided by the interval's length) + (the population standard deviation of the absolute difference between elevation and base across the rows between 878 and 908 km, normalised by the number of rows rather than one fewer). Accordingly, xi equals 0.6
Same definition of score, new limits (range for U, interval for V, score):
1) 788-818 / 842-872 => 0.98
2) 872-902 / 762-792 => 0.97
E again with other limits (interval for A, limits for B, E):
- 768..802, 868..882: 48.2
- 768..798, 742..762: 48.3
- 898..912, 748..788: 49.6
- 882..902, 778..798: 51.9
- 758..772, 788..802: 47.1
